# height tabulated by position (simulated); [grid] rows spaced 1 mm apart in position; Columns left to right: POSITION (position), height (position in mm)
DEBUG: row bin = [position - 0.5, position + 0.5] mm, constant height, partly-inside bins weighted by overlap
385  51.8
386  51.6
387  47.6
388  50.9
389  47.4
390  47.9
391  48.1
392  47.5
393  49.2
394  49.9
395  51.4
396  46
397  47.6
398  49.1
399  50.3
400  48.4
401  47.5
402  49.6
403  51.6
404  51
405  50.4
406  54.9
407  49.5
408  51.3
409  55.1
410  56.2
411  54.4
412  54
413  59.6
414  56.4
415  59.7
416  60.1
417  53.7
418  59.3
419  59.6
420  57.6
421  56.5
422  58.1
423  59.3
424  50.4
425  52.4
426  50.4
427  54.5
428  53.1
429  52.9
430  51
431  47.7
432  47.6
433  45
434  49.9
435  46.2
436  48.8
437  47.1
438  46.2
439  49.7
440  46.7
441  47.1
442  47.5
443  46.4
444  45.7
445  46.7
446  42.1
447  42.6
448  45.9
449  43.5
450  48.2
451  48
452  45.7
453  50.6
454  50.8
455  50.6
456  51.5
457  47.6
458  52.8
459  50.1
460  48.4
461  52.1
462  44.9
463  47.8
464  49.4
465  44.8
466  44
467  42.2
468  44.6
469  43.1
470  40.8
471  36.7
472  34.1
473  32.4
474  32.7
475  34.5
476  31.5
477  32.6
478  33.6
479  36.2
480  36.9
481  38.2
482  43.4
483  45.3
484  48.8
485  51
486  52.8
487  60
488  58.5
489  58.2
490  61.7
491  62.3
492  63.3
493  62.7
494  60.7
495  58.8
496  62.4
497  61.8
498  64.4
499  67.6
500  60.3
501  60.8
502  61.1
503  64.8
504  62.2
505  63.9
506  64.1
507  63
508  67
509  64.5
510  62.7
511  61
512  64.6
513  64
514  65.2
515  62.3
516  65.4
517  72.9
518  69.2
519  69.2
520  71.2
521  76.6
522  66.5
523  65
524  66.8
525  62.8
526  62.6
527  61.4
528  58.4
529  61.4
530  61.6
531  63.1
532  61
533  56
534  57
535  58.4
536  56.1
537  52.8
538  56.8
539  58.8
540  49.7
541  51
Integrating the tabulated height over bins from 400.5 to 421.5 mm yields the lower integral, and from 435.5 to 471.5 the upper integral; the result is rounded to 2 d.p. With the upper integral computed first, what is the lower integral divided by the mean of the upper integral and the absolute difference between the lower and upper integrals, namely 1.04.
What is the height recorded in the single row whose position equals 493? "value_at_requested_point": 62.7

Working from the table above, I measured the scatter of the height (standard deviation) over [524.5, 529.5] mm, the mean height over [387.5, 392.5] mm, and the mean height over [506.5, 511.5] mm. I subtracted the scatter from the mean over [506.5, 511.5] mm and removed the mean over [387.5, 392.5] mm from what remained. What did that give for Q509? 14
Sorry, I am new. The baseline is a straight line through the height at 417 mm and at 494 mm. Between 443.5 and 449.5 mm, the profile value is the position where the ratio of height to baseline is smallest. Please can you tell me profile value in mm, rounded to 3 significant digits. 446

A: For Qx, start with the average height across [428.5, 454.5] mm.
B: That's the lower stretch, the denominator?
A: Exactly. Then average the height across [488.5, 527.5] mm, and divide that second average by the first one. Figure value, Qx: 1.36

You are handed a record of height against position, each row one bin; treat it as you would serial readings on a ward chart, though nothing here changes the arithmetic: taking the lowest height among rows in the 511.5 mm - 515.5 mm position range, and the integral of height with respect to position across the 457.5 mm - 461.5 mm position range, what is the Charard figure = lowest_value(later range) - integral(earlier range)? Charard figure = -141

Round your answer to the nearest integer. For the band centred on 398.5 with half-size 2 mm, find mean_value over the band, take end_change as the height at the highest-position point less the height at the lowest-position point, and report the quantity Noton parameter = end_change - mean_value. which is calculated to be -48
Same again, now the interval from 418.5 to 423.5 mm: -59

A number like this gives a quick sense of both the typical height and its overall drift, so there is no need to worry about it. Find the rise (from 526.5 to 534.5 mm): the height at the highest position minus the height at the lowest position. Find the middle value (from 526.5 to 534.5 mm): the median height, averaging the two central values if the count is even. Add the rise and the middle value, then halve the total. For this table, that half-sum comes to 28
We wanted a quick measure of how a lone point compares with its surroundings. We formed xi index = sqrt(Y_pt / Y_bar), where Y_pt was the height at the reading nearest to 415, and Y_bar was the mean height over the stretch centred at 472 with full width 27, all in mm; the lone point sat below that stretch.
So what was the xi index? 1.20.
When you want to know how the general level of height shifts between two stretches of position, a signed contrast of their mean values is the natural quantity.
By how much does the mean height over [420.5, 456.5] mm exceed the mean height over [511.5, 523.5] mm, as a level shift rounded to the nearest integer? -19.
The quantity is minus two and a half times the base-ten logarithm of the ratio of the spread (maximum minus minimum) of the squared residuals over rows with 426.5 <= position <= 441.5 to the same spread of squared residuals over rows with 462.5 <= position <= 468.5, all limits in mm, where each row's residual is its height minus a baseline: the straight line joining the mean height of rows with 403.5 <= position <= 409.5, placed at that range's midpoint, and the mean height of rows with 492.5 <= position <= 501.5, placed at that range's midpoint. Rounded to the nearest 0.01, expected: 0.72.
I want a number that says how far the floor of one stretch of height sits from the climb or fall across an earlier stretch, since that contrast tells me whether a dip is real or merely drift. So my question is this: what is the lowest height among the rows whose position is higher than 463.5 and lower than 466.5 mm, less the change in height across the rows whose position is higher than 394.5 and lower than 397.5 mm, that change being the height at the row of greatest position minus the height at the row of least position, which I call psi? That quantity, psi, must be 48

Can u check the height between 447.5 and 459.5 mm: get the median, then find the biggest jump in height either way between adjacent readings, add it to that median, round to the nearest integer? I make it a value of 54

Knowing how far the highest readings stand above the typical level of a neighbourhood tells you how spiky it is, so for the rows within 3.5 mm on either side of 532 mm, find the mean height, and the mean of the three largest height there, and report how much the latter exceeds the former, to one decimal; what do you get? 2.2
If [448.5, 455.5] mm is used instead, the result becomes 2.5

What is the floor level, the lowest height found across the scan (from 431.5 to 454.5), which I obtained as 42.1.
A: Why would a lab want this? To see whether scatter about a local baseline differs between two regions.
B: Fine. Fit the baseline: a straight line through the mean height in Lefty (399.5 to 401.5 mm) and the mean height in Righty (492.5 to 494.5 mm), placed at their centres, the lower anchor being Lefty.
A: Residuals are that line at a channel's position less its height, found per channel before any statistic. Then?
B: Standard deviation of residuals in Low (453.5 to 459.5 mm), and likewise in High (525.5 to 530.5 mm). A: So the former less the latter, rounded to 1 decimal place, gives 0.1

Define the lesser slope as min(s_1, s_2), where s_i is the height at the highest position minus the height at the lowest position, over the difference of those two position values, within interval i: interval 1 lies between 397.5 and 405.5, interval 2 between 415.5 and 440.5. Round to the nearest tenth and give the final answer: -0.6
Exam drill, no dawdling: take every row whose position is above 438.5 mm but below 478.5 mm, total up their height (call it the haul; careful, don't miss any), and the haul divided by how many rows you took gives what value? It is 44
